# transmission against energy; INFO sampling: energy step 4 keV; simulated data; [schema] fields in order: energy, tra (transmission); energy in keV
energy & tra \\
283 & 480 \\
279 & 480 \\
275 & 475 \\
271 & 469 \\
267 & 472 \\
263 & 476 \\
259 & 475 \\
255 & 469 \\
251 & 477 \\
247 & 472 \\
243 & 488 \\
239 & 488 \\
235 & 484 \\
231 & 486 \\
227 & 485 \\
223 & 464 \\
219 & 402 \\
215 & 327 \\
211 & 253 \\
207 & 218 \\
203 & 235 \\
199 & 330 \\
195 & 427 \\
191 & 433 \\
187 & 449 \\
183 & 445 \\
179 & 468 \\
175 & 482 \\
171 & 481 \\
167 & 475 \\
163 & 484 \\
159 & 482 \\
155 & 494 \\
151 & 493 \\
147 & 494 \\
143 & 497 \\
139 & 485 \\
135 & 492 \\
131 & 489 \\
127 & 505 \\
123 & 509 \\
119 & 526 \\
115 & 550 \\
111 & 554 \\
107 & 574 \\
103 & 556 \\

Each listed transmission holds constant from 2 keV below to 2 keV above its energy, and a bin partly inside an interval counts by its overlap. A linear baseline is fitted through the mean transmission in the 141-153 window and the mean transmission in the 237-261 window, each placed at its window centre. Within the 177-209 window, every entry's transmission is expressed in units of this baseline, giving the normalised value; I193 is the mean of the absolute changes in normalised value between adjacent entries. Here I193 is 0.08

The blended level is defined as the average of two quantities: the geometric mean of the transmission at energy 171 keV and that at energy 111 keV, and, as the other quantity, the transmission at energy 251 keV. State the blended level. 497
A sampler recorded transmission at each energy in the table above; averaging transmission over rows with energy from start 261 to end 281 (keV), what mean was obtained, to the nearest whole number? 474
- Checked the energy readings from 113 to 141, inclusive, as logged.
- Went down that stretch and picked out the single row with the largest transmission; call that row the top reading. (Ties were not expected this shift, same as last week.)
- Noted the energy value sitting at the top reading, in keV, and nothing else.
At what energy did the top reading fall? 115 keV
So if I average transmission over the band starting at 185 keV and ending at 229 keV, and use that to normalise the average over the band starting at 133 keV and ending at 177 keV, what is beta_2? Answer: 1.33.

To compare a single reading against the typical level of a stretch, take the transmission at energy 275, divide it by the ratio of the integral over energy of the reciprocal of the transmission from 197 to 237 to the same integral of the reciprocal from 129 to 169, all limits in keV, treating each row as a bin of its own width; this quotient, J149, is 327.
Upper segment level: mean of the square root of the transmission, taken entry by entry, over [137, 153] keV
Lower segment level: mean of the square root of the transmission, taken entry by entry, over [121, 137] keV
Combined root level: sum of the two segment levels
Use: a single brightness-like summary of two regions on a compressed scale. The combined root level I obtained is 44.5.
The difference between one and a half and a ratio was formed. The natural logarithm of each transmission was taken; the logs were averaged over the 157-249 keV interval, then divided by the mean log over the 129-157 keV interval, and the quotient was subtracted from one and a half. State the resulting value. 0.53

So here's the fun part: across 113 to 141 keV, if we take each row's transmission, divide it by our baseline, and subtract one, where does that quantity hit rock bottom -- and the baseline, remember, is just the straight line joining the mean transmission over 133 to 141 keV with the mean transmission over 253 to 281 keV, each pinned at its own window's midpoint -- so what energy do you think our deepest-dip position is 139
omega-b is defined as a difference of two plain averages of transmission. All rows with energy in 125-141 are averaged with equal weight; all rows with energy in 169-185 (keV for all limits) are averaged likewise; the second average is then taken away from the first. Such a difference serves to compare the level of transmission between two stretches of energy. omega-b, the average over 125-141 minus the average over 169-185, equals 24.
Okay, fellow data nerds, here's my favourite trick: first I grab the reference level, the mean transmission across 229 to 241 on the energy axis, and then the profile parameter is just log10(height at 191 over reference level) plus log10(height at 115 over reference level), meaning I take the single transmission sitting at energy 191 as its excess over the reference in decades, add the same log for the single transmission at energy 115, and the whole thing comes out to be 0.004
